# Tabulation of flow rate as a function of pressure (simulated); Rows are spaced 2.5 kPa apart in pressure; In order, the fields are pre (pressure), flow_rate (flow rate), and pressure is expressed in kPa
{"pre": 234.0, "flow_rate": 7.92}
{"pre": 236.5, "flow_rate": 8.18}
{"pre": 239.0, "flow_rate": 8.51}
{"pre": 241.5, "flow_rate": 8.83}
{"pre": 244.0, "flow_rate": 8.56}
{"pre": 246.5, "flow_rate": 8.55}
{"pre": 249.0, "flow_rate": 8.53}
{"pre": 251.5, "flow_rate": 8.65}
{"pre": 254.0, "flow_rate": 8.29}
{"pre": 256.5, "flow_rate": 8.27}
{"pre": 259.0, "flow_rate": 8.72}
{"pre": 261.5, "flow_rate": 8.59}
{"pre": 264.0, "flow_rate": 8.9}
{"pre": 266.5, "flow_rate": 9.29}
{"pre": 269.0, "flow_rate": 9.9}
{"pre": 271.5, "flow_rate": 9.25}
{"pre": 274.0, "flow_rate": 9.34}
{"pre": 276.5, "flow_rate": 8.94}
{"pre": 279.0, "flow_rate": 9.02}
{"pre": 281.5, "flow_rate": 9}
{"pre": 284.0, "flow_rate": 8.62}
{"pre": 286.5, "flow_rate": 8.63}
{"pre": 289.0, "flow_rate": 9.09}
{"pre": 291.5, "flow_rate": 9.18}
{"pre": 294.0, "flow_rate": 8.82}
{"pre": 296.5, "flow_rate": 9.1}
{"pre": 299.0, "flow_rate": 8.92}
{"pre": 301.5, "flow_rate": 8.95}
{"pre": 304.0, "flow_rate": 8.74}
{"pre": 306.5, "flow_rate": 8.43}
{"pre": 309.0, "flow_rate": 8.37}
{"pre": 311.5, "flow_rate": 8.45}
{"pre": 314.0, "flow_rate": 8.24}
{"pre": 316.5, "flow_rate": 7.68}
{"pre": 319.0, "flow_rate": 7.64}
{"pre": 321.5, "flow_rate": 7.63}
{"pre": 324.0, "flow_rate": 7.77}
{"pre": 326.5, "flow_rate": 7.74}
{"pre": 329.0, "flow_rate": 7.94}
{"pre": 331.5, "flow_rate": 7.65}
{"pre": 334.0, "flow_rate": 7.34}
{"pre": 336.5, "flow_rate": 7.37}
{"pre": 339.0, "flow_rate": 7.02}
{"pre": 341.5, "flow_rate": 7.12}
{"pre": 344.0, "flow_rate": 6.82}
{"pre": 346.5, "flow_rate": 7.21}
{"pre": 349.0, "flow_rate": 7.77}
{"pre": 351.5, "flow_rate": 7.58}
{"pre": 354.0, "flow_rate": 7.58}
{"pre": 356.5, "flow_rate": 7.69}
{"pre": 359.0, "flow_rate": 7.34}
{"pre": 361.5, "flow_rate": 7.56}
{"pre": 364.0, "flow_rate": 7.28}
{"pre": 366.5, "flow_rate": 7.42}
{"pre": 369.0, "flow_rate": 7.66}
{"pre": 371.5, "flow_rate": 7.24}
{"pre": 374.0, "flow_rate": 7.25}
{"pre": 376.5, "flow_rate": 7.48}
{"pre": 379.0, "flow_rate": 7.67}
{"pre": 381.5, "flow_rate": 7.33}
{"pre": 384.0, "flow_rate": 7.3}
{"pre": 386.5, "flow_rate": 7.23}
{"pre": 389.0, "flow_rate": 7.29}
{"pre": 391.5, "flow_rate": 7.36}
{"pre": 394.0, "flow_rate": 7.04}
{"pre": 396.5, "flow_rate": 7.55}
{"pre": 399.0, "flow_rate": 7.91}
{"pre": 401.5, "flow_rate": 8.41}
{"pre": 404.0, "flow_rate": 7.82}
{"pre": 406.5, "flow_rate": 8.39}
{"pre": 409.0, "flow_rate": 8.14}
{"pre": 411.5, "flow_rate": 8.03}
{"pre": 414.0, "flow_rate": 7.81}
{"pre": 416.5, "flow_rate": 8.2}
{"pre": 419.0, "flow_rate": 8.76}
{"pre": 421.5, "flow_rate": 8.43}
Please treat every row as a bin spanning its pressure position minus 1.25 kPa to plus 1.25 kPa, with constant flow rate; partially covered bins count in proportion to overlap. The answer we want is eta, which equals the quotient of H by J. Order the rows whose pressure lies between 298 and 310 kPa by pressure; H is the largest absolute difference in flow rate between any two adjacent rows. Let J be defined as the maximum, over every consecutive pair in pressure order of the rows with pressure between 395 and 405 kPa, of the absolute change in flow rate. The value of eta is 0.53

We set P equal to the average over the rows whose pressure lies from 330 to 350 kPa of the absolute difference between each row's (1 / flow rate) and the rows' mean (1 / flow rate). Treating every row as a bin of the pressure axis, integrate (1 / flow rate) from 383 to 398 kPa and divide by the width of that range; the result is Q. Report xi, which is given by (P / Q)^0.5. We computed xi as 0.183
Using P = 0.005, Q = 0.137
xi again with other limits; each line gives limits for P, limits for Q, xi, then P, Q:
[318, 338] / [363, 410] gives 0.136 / 0.002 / 0.133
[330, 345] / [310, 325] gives 0.188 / 0.004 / 0.127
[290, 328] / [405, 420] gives 0.239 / 0.007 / 0.122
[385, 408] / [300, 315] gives 0.244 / 0.007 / 0.117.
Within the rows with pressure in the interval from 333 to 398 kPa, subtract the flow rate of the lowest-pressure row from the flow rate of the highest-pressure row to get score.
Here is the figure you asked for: 0.2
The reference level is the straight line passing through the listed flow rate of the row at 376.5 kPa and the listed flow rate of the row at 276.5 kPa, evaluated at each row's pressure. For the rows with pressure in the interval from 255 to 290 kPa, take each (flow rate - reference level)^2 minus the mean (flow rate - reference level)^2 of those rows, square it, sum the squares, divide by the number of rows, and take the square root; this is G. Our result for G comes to 0.27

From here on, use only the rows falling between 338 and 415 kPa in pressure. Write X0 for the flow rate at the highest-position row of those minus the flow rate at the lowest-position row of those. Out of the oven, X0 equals 0.8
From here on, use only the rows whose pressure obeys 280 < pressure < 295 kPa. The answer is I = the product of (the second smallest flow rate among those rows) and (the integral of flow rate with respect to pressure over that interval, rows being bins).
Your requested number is 1151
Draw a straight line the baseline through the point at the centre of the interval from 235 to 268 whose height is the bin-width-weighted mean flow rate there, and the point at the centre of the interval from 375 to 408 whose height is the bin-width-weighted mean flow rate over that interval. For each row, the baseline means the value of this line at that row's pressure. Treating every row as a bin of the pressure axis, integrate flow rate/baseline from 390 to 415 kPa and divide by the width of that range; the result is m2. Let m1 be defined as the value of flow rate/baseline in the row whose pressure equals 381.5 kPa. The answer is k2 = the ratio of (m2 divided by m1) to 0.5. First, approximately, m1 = 0.96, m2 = 1.04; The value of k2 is 2.18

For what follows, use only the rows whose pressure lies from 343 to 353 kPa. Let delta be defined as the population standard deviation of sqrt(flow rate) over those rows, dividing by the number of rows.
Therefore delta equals 0.067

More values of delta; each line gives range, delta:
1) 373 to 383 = 0.029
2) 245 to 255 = 0.023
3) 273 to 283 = 0.026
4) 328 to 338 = 0.044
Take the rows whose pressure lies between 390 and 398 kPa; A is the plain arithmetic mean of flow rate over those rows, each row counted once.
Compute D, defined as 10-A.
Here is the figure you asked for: 2.7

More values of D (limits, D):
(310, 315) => 1.7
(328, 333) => 2.2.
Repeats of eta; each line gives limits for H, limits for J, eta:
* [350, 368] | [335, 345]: 1.00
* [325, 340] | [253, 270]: 0.57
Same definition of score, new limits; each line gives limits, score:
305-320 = -0.8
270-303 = -0.3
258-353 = -1.1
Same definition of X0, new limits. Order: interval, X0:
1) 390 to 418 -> 0.8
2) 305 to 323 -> -0.8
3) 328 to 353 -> -0.4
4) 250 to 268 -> 0.6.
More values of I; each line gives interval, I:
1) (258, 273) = 1193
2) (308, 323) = 916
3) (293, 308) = 1156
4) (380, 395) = 788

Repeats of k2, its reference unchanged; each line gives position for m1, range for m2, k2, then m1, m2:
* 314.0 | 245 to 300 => 2.08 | 1.01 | 1.05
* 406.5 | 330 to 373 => 1.67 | 1.12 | 0.94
